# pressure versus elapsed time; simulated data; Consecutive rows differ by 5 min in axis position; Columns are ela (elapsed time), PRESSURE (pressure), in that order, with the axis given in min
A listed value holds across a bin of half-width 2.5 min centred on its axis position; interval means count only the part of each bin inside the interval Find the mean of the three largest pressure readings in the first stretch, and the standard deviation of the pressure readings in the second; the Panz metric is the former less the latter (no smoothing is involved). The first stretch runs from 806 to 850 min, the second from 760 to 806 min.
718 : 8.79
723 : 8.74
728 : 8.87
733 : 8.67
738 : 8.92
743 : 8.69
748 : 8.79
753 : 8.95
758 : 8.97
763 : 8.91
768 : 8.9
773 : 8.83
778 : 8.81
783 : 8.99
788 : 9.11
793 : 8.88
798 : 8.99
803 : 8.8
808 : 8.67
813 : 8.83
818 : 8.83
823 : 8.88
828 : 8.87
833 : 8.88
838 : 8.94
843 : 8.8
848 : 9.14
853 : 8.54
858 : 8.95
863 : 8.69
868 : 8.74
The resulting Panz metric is 8.89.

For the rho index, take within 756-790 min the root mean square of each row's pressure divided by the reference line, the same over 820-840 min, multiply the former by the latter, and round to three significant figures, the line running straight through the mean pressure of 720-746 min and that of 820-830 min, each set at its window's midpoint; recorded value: 1.01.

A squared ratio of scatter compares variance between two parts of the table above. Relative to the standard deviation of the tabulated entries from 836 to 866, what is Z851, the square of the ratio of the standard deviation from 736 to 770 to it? 0.2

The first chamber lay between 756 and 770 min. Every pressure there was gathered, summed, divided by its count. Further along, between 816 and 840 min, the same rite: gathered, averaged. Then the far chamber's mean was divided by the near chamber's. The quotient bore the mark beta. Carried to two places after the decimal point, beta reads 0.99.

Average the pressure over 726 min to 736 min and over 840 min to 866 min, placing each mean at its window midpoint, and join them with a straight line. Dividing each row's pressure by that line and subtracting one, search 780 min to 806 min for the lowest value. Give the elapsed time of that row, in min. 803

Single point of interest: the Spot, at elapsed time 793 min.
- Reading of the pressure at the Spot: 8.88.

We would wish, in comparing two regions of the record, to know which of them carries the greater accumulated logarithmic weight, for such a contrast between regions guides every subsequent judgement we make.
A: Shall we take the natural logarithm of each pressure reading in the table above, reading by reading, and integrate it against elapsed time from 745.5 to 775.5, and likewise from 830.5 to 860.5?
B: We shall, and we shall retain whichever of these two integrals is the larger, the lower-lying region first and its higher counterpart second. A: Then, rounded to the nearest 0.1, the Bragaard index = 65.6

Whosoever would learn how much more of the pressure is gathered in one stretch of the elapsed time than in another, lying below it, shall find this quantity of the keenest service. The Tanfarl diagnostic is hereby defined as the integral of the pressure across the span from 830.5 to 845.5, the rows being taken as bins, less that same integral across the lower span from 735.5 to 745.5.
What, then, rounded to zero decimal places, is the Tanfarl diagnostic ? 45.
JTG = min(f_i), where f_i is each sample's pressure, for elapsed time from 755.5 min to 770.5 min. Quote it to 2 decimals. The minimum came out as 8.90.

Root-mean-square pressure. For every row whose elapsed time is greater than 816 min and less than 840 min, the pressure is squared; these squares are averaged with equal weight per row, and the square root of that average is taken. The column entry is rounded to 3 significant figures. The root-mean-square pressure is 8.88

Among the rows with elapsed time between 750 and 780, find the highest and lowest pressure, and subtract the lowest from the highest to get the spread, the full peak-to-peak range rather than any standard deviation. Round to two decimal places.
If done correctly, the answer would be 0.16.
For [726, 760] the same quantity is 0.30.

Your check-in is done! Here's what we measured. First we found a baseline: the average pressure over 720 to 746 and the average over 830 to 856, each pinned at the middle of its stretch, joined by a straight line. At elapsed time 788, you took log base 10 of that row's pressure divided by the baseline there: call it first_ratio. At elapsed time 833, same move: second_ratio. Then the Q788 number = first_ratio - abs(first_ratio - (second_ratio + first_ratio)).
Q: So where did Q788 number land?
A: 0.013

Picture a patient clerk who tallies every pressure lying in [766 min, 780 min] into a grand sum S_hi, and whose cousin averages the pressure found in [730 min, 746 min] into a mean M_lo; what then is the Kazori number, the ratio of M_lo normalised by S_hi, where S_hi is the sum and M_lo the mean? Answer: 0.330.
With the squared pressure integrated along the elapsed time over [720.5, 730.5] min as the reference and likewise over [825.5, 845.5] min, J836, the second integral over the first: 2.03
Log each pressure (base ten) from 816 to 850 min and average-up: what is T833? 0.950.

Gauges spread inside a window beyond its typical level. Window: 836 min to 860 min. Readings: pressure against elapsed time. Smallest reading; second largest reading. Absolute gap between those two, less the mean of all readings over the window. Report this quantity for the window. -8.46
